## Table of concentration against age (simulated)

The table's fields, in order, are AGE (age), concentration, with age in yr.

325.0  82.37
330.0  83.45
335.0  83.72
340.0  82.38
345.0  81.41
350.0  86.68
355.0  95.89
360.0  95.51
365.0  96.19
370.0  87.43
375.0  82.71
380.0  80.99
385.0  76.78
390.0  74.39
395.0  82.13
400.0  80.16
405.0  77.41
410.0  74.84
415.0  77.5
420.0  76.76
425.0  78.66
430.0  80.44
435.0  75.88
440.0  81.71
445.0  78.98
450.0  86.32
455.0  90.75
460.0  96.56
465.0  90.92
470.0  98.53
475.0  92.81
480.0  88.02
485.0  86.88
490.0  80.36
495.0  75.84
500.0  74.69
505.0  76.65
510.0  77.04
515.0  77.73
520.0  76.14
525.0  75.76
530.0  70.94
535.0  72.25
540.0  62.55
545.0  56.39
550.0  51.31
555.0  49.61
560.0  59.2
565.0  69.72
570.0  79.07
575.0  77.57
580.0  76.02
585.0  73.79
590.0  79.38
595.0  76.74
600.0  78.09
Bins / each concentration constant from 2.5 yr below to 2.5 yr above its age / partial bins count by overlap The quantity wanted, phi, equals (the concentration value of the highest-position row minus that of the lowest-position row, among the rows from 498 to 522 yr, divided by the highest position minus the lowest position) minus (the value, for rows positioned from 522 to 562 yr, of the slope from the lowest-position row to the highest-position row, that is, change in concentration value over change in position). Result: 0.55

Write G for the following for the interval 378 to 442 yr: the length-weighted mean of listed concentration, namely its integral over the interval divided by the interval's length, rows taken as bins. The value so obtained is 78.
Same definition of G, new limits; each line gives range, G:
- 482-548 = 74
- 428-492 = 87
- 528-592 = 67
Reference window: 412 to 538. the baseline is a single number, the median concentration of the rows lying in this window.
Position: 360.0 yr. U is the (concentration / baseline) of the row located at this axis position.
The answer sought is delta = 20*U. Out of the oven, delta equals 24.3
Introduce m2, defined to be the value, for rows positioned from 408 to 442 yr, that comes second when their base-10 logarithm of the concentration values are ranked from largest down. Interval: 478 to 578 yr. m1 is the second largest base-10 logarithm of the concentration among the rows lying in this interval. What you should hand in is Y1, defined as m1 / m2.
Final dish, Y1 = 1.02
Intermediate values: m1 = 1.939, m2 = 1.91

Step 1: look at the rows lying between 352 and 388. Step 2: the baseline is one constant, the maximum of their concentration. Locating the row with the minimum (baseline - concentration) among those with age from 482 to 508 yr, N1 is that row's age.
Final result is 485.0 yr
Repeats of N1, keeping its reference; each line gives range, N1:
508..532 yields 515.0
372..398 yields 375.0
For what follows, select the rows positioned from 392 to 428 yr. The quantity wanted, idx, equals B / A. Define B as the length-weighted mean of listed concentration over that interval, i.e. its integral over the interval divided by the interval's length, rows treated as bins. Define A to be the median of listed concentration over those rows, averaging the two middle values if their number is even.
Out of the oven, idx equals 1.009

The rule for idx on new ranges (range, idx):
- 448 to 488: 1.005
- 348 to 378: 0.991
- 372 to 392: 1.002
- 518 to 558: 0.961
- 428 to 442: 0.985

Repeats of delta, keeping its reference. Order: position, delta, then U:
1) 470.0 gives 25.1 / 1.25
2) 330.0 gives 21.2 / 1.06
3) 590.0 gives 20.2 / 1.01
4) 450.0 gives 21.9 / 1.10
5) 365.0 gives 24.5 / 1.22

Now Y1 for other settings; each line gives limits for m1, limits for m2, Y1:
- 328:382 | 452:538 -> 1.00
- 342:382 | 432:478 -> 1.00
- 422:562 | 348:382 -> 1.00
